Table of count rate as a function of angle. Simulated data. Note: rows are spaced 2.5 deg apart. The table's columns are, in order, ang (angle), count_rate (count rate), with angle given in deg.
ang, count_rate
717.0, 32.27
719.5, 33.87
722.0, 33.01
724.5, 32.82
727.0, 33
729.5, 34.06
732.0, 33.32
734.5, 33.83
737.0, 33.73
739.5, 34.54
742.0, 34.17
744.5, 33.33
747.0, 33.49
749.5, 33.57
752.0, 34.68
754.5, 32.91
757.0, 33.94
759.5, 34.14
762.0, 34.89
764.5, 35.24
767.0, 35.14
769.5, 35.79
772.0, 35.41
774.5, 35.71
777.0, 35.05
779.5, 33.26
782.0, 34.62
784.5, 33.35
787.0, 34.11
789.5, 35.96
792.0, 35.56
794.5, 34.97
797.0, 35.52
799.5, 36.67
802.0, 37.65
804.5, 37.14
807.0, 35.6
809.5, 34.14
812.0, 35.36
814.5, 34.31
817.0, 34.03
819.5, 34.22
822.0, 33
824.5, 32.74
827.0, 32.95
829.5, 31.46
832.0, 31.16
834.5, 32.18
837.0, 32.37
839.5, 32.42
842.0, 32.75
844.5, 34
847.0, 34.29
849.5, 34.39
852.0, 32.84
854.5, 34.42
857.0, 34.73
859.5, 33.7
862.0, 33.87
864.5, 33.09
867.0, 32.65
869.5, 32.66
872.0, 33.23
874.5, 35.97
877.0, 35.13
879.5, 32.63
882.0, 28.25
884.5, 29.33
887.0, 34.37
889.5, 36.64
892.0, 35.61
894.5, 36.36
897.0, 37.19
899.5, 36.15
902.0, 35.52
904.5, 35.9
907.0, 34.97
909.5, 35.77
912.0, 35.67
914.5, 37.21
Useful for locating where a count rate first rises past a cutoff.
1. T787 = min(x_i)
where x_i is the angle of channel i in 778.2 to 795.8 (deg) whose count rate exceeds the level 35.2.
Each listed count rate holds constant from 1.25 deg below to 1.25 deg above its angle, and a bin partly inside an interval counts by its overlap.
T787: 789.5 deg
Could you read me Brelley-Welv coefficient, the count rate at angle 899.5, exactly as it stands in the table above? 36.15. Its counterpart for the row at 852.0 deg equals 32.84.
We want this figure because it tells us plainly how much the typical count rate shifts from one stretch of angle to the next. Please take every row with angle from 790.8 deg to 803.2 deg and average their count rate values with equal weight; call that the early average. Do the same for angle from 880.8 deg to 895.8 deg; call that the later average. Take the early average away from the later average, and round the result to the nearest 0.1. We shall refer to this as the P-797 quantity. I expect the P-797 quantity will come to -2.6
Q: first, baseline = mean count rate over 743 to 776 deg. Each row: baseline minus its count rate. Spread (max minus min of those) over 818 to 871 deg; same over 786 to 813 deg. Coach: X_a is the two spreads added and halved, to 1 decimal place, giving 3.6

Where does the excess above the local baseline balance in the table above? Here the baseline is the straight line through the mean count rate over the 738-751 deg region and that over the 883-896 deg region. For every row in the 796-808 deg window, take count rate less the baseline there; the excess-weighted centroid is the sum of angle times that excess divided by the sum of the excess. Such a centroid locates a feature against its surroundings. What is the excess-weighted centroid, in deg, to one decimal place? 802.1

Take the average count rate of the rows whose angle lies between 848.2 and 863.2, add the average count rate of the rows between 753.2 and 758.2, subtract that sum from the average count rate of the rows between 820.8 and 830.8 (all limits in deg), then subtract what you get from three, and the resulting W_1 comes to 38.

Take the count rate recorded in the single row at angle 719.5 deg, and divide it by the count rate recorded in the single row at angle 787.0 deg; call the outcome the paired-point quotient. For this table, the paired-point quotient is 0.99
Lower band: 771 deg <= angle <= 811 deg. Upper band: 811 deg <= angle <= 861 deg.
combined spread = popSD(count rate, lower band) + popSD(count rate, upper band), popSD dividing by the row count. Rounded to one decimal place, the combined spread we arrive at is 2.3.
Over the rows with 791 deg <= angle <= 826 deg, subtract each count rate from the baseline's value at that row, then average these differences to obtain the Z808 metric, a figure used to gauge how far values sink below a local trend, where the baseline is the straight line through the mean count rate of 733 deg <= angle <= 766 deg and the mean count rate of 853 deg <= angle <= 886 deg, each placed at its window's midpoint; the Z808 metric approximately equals -1.5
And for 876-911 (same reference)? -1.7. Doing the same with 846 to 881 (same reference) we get -0.7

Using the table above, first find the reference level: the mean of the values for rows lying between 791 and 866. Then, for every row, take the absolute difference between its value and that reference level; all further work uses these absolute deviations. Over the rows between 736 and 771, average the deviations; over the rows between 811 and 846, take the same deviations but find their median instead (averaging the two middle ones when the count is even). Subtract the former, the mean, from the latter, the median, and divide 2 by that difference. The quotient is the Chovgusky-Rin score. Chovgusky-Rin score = 3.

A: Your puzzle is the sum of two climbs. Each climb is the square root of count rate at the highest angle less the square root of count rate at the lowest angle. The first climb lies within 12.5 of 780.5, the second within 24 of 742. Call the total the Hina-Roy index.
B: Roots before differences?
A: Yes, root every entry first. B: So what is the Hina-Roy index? 0.10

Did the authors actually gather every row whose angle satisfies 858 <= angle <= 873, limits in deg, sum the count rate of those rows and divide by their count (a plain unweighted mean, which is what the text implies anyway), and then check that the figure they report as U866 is 33.2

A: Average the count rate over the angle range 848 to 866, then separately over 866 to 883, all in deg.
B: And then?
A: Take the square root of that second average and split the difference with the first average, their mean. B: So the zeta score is 19.8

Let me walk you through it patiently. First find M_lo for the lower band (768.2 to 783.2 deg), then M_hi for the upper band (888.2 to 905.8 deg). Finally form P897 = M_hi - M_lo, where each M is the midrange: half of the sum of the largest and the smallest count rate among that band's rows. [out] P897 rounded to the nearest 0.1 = 1.8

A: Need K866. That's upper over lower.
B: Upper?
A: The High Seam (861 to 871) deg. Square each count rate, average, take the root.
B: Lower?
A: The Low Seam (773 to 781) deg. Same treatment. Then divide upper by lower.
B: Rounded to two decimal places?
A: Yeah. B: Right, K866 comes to 0.95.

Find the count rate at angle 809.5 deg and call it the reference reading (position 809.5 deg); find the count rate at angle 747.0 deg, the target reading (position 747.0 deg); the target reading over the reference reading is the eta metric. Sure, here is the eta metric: 0.98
